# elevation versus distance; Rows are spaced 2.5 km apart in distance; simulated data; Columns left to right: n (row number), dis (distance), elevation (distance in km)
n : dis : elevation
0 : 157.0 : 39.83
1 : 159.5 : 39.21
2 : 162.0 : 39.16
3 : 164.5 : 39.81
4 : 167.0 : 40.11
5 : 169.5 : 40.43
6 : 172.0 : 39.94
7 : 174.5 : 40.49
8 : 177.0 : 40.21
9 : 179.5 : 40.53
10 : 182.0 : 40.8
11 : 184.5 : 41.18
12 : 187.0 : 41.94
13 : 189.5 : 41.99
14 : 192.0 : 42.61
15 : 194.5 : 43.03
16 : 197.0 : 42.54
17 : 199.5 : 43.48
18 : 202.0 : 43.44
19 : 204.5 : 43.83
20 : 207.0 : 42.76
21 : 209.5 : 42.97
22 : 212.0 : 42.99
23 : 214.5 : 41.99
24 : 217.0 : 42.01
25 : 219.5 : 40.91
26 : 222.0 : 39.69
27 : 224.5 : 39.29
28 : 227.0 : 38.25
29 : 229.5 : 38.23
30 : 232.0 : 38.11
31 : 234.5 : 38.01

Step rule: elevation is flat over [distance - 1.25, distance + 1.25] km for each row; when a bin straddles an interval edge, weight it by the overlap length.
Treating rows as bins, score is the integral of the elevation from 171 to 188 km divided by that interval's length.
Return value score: 40.7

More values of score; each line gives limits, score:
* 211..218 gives 42.3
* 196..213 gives 43.2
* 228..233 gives 38.2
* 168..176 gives 40.3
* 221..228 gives 39.1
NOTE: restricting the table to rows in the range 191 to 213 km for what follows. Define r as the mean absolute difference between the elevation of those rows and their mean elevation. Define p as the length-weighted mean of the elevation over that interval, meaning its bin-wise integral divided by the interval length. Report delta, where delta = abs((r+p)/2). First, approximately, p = 43.1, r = 0.34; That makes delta 21.7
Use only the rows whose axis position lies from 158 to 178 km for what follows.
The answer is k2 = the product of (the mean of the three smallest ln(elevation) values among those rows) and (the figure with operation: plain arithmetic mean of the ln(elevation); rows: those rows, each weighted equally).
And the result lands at 13.5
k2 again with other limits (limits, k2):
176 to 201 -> 13.8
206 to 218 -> 14.0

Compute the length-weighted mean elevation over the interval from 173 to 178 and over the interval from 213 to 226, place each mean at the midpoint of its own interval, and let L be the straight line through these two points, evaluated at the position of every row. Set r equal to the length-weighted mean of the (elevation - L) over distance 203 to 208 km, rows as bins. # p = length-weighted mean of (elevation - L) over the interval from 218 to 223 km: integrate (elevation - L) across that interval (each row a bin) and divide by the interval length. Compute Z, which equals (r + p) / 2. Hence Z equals 1.2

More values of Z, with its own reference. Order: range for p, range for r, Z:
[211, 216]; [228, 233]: -0.5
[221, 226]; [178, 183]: -0.6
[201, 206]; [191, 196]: 2.6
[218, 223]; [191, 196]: 1.0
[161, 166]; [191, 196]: 0.8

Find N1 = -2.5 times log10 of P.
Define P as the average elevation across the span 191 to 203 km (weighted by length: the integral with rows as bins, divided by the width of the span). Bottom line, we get -4.08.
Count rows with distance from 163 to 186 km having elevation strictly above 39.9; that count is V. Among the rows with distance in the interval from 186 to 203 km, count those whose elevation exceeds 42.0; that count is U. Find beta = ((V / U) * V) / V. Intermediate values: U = 5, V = 8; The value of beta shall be 1.6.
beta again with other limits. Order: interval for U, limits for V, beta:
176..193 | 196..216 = 8.0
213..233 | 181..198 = 7.0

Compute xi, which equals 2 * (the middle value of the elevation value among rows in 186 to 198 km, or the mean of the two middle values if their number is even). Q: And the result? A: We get 85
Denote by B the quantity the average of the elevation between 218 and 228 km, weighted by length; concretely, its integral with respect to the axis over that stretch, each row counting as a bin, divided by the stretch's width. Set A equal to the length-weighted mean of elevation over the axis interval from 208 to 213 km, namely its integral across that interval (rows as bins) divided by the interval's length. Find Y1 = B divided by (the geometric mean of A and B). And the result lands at 0.96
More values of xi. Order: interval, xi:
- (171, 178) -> 80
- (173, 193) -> 82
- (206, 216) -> 86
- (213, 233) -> 79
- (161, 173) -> 80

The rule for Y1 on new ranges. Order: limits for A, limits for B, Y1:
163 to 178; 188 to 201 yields 1.03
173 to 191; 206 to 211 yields 1.02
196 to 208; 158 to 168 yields 0.96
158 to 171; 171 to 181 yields 1.01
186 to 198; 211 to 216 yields 1.00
